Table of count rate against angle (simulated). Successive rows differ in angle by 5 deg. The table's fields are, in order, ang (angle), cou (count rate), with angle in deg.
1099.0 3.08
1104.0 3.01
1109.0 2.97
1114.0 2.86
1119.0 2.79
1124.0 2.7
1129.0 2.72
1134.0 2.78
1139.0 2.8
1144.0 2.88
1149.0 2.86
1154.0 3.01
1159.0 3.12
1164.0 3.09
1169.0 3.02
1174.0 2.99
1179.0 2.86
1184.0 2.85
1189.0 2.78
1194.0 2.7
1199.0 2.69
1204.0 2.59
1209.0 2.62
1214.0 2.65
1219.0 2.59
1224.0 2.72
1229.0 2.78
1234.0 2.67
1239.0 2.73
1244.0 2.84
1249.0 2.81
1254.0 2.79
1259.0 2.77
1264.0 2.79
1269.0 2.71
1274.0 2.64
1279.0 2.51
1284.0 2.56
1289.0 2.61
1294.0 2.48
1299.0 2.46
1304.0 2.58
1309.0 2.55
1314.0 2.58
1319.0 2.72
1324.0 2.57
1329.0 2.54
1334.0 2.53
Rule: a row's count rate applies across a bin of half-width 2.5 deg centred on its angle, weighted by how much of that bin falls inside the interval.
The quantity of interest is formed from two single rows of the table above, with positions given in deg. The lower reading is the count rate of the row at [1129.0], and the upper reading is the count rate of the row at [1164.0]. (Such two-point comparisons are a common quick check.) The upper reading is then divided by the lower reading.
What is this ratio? 1.14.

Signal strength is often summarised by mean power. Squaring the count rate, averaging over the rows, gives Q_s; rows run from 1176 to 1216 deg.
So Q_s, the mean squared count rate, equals 7.4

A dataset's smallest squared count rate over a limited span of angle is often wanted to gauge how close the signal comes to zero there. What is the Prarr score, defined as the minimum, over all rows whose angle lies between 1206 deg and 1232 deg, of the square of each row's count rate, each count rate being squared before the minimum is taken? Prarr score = 6.7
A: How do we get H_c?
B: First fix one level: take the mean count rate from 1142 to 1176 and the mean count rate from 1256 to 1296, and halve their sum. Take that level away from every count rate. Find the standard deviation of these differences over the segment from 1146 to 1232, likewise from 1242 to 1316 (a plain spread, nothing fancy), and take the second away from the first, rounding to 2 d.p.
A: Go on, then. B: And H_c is 0.05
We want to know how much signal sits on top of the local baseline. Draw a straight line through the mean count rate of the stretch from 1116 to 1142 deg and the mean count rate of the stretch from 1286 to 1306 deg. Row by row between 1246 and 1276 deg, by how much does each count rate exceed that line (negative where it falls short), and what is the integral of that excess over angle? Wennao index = 5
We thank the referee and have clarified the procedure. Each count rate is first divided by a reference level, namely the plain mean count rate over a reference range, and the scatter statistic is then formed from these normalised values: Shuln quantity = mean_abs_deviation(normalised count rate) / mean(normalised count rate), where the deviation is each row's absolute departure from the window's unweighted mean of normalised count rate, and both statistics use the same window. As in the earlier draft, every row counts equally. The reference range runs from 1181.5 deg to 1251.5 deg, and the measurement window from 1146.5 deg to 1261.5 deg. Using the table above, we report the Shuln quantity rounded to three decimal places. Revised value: 0.043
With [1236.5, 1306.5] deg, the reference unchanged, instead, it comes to 0.043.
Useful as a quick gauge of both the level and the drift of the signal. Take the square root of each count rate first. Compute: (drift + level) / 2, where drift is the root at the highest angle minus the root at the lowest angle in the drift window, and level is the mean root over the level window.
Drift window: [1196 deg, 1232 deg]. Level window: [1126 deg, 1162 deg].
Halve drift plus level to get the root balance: 0.862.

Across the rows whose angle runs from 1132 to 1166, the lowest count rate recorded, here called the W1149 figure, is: 2.78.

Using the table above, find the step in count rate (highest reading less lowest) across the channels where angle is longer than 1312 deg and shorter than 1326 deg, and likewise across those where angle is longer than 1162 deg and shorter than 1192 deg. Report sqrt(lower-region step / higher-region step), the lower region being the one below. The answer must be 1.4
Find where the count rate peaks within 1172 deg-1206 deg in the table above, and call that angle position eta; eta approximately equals 1174.0 deg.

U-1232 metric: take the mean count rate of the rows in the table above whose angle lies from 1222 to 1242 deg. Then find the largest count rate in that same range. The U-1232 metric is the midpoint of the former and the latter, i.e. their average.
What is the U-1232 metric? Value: 2.75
